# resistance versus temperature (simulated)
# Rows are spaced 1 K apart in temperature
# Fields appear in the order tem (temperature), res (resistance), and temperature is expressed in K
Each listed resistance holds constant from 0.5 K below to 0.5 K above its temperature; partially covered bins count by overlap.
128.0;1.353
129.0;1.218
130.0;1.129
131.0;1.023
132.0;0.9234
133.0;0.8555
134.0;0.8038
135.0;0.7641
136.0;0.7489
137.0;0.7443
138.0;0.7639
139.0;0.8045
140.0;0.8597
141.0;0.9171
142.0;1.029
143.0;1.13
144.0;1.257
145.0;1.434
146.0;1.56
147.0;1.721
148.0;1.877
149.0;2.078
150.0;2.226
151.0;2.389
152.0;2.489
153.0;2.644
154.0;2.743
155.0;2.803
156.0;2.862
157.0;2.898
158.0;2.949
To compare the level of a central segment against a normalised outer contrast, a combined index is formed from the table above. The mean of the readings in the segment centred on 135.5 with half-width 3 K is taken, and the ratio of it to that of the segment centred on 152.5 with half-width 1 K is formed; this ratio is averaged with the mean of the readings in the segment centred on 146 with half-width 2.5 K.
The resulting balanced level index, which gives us 0.94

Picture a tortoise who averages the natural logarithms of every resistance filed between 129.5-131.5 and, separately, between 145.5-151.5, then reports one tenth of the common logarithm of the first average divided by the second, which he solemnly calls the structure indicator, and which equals -0.10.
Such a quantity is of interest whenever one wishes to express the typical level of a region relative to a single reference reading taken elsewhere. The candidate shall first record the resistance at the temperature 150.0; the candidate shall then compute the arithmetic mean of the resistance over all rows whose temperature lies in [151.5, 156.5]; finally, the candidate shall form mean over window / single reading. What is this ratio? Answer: 1.2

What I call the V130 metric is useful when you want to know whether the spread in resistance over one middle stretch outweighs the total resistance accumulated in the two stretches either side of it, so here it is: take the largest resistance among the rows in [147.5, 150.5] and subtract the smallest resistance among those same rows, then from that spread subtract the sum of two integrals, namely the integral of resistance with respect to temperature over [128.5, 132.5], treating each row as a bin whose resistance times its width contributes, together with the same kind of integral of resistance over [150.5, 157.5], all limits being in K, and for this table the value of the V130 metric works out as -22.8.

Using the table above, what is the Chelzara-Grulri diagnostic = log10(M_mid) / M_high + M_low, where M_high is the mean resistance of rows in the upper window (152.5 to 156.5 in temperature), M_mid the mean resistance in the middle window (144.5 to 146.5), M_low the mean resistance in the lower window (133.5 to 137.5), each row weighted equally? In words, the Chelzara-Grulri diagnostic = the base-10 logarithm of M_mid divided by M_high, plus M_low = 0.83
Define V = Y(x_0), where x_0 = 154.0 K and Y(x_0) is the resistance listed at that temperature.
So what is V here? 2.743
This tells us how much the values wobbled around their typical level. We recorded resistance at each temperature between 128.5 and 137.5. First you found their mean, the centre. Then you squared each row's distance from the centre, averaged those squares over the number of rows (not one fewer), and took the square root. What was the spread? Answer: 0.165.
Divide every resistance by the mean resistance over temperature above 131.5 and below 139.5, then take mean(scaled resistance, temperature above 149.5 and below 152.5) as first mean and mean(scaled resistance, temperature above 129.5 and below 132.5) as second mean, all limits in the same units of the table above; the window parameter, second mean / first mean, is 0.43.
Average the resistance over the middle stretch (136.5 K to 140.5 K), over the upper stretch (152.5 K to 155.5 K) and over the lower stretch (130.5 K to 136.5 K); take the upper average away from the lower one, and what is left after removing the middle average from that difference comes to -2.7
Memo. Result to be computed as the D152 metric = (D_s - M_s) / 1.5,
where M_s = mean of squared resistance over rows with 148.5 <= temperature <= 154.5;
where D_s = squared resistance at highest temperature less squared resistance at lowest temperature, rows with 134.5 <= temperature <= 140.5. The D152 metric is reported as -3.9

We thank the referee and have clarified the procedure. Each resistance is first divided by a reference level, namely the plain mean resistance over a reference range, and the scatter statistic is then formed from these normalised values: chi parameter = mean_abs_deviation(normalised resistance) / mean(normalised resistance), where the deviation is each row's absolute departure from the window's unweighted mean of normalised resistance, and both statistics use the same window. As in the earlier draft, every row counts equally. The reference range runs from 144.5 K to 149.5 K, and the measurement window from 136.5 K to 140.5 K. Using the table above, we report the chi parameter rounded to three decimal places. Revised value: 0.049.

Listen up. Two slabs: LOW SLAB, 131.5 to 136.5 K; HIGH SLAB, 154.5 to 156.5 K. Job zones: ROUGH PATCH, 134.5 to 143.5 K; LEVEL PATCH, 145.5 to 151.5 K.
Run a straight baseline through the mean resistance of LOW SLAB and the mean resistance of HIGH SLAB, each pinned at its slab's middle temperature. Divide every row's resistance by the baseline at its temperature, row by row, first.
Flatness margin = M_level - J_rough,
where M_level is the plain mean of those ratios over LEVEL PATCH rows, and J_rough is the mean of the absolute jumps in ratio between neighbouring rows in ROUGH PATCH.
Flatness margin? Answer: 0.87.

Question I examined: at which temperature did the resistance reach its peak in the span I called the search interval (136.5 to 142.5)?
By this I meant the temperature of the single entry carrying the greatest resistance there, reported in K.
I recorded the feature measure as 142.0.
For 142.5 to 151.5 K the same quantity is 151.0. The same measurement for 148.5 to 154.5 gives 154.0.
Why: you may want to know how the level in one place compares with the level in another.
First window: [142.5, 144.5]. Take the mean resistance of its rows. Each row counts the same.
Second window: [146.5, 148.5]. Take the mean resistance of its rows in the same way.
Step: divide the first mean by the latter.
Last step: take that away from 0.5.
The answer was -0.16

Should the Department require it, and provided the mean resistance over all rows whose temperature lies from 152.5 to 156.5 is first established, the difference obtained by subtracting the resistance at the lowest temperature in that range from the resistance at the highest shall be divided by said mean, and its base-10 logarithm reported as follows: -1.1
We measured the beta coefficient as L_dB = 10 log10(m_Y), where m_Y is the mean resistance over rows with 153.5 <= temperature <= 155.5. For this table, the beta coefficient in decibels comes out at 4.4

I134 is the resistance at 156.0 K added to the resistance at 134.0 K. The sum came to 3.7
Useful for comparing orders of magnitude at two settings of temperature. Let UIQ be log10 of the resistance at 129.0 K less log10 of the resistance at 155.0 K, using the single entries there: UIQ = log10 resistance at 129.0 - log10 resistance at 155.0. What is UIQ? -0.36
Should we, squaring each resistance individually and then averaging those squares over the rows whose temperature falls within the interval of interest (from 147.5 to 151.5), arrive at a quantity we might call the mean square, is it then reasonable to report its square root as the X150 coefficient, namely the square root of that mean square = 2.2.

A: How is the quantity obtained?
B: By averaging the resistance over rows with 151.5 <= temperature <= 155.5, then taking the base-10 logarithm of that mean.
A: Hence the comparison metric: 0.4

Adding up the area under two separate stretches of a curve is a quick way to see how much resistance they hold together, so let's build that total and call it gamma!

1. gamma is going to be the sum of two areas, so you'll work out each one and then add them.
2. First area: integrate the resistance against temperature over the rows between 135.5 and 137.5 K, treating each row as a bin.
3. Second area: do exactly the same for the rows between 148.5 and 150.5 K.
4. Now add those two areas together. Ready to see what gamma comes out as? 5.8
